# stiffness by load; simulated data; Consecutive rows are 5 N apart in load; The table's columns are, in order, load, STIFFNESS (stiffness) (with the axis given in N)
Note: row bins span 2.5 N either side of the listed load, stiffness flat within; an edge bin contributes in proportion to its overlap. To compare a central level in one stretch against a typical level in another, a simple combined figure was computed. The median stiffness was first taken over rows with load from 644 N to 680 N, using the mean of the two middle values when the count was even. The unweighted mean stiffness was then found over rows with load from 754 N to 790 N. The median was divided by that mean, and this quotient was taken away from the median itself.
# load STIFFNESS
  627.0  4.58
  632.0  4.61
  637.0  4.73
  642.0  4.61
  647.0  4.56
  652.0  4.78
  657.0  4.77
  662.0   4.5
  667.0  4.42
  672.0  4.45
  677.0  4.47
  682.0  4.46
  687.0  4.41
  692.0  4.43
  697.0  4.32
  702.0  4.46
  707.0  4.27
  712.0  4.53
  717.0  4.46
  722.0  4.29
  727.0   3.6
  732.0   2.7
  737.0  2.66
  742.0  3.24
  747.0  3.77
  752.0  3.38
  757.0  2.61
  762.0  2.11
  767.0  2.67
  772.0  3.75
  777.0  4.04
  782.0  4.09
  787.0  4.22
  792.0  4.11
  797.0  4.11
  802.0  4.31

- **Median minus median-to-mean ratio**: 3.16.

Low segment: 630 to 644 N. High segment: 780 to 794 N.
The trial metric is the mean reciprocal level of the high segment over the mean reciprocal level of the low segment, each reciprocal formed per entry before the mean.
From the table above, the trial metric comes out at 1.1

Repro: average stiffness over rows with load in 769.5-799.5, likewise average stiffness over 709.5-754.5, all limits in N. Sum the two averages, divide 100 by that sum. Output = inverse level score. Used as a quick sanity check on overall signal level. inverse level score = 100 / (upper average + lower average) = 13.0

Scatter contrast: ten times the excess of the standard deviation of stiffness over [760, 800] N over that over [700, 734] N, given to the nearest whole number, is 1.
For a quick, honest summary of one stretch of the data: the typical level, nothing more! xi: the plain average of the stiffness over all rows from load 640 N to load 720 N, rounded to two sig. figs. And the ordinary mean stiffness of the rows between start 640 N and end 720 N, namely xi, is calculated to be 4.5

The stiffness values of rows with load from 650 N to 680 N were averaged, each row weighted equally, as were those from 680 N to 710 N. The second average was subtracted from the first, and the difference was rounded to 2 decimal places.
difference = 0.17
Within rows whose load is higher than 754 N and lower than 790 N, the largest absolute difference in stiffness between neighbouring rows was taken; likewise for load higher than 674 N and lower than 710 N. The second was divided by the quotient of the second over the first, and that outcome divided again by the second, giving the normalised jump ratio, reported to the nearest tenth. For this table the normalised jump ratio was 5.7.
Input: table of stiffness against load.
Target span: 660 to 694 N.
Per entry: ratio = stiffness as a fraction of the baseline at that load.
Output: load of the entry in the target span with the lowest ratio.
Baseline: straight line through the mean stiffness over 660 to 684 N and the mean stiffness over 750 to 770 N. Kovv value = 662.0 N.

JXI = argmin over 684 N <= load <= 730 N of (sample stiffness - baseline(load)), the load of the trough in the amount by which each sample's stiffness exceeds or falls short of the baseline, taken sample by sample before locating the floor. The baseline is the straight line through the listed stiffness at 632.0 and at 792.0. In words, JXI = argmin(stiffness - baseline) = 727.0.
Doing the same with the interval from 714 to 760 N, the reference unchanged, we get 737.0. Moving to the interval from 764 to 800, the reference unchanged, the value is 767.0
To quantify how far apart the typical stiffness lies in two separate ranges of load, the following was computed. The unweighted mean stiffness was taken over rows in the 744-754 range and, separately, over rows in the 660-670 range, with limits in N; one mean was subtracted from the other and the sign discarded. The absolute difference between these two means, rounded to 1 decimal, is 0.9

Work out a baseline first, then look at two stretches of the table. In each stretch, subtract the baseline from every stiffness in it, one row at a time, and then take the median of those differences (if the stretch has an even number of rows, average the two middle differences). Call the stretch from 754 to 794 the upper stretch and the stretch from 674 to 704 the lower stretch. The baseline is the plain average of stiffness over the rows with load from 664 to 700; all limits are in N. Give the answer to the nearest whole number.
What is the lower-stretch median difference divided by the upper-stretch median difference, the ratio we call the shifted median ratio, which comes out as 0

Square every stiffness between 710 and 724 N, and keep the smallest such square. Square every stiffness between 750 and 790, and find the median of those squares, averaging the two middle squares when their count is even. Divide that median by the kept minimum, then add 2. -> 2.69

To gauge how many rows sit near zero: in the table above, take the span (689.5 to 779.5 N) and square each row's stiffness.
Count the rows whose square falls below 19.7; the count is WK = 15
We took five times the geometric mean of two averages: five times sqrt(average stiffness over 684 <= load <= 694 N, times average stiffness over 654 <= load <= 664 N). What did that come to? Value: 23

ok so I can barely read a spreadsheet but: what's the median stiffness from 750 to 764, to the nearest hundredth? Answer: 2.61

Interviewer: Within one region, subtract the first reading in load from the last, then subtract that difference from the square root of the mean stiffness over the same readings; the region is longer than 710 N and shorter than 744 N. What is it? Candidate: 3.2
